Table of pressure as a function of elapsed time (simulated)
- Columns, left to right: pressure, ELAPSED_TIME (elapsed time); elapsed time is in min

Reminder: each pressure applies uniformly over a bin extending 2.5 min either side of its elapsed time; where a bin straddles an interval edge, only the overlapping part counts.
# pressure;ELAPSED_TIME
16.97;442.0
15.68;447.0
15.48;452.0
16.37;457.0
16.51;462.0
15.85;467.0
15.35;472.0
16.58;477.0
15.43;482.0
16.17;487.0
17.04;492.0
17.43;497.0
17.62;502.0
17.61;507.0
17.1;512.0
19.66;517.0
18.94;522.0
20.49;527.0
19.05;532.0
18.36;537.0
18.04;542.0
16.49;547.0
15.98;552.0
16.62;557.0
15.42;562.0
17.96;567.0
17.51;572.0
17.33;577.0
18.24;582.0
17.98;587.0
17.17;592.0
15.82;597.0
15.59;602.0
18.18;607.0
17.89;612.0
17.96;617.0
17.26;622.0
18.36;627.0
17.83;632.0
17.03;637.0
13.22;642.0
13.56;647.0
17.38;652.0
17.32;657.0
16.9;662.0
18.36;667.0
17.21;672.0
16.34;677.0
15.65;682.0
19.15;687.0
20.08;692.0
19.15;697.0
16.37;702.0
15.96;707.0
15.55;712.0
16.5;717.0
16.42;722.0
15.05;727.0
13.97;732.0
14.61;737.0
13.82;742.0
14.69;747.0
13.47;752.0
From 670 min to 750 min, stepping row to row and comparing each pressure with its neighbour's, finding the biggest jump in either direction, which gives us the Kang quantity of 3.50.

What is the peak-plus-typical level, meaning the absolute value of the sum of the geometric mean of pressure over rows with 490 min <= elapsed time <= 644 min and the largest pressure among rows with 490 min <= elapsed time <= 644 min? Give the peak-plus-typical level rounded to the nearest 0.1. 37.9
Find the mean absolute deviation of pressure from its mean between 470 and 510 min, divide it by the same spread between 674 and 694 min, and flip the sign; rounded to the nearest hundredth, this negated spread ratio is -0.43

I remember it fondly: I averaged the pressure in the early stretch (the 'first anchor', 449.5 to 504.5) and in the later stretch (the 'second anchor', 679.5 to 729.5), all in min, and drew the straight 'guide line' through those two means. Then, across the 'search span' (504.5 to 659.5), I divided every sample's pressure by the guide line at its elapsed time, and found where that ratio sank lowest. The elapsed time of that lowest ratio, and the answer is 642.0 min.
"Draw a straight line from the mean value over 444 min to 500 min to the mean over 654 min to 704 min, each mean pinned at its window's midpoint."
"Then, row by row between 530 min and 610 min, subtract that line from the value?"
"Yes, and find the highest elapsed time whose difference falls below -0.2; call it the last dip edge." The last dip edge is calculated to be 602.0 min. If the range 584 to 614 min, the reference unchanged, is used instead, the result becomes 602.0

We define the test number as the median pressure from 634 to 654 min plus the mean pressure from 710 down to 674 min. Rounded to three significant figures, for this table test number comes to 32.8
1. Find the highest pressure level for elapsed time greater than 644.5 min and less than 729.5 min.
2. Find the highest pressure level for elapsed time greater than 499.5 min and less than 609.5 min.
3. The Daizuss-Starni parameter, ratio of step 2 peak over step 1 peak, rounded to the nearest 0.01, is 1.02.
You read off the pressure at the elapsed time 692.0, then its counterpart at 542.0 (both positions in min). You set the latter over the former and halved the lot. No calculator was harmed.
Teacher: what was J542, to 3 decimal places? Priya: 0.449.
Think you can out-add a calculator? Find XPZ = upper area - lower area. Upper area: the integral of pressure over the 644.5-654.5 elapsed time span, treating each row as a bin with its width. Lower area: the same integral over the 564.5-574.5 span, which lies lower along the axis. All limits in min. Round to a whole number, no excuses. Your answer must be -23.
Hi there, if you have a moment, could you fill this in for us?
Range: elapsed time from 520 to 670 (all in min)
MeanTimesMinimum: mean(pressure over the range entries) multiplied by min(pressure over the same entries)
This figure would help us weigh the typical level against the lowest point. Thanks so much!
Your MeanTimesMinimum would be 228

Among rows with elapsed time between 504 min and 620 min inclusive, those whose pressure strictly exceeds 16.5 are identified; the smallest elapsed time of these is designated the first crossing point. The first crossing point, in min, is 507.0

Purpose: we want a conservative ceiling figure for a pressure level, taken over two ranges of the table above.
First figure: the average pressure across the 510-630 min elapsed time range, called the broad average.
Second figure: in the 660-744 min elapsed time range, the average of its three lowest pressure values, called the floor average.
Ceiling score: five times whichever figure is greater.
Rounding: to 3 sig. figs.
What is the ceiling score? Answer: 88.2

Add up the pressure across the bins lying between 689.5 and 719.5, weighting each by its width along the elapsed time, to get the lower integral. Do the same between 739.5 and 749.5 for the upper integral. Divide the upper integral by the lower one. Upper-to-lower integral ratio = 0.3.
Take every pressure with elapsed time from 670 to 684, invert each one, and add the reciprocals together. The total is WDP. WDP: 0.183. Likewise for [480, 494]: 0.185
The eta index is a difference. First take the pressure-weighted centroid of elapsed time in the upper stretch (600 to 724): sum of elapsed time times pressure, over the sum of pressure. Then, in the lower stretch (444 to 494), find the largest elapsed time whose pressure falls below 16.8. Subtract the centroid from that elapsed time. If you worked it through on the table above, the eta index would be -174.9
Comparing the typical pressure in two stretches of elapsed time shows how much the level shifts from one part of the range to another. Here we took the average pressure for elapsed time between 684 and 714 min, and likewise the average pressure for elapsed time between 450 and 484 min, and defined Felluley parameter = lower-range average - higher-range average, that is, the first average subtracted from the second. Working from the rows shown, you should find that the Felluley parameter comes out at -1.8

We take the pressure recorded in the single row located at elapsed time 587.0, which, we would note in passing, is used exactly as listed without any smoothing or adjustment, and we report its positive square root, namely 4.24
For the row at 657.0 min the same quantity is 4.16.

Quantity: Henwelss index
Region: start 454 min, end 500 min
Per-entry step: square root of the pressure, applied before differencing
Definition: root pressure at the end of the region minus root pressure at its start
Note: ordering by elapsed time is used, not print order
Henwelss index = 0.13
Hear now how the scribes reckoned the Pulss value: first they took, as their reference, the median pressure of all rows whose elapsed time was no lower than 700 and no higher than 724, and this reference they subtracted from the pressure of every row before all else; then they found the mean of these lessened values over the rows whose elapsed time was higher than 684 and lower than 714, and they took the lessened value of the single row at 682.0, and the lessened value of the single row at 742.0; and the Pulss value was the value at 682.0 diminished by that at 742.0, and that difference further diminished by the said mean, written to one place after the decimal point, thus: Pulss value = 0.5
